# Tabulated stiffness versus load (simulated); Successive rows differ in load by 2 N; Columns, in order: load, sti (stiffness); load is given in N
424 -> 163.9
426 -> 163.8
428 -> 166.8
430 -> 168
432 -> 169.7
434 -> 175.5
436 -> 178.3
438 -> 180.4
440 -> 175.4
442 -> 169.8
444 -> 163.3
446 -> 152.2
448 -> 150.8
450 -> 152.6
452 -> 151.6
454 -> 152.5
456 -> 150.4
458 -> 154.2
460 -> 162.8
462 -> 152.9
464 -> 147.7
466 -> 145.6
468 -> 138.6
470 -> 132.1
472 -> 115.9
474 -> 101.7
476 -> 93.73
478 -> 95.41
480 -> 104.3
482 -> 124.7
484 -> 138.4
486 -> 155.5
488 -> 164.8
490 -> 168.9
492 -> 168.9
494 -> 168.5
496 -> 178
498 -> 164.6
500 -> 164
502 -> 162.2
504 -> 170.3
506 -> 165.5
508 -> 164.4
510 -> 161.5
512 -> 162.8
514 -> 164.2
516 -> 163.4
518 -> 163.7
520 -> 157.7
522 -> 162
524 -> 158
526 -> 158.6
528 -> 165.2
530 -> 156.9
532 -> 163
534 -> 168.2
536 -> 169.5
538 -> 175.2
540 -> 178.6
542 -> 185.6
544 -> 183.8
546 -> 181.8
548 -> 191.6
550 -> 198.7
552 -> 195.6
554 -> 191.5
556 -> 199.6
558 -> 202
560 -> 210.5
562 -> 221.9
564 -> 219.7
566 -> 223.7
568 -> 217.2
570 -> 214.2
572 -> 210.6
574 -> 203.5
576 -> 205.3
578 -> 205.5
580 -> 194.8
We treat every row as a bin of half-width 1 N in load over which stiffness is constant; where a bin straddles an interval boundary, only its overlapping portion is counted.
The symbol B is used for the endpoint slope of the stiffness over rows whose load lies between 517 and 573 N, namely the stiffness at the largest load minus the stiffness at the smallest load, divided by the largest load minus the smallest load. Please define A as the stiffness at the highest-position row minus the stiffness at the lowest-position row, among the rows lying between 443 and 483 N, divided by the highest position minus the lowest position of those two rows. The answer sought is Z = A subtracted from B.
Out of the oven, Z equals 1.9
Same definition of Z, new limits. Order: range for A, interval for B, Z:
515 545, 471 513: 0.4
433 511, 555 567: 2.6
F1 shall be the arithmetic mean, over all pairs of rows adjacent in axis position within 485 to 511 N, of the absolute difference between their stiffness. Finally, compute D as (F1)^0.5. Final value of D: 2.2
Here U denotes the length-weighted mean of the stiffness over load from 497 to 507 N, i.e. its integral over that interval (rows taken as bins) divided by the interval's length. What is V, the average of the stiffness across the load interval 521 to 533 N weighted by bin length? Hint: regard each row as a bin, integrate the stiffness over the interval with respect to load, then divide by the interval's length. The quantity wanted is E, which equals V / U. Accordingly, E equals 0.97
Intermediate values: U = 165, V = 161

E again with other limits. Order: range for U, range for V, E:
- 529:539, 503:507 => 1.01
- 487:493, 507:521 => 0.97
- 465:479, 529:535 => 1.38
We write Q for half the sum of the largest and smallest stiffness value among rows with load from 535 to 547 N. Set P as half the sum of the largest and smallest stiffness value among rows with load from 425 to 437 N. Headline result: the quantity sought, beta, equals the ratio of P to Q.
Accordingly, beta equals 1.0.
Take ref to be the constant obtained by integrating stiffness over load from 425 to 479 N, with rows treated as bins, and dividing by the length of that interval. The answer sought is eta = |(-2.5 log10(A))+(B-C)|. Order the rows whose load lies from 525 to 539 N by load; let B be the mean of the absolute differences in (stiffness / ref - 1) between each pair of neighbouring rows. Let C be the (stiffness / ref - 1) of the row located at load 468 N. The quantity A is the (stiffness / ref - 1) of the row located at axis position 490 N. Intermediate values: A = 0.12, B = 0.037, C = -0.08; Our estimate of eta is 2.4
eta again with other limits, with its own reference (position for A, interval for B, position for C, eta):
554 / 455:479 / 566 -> 1.0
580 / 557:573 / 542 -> 1.1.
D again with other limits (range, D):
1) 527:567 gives 2.3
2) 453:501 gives 2.8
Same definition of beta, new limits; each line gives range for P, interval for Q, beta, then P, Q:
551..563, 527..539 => 1.2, 207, 166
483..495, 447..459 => 1.0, 154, 152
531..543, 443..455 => 1.1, 174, 157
